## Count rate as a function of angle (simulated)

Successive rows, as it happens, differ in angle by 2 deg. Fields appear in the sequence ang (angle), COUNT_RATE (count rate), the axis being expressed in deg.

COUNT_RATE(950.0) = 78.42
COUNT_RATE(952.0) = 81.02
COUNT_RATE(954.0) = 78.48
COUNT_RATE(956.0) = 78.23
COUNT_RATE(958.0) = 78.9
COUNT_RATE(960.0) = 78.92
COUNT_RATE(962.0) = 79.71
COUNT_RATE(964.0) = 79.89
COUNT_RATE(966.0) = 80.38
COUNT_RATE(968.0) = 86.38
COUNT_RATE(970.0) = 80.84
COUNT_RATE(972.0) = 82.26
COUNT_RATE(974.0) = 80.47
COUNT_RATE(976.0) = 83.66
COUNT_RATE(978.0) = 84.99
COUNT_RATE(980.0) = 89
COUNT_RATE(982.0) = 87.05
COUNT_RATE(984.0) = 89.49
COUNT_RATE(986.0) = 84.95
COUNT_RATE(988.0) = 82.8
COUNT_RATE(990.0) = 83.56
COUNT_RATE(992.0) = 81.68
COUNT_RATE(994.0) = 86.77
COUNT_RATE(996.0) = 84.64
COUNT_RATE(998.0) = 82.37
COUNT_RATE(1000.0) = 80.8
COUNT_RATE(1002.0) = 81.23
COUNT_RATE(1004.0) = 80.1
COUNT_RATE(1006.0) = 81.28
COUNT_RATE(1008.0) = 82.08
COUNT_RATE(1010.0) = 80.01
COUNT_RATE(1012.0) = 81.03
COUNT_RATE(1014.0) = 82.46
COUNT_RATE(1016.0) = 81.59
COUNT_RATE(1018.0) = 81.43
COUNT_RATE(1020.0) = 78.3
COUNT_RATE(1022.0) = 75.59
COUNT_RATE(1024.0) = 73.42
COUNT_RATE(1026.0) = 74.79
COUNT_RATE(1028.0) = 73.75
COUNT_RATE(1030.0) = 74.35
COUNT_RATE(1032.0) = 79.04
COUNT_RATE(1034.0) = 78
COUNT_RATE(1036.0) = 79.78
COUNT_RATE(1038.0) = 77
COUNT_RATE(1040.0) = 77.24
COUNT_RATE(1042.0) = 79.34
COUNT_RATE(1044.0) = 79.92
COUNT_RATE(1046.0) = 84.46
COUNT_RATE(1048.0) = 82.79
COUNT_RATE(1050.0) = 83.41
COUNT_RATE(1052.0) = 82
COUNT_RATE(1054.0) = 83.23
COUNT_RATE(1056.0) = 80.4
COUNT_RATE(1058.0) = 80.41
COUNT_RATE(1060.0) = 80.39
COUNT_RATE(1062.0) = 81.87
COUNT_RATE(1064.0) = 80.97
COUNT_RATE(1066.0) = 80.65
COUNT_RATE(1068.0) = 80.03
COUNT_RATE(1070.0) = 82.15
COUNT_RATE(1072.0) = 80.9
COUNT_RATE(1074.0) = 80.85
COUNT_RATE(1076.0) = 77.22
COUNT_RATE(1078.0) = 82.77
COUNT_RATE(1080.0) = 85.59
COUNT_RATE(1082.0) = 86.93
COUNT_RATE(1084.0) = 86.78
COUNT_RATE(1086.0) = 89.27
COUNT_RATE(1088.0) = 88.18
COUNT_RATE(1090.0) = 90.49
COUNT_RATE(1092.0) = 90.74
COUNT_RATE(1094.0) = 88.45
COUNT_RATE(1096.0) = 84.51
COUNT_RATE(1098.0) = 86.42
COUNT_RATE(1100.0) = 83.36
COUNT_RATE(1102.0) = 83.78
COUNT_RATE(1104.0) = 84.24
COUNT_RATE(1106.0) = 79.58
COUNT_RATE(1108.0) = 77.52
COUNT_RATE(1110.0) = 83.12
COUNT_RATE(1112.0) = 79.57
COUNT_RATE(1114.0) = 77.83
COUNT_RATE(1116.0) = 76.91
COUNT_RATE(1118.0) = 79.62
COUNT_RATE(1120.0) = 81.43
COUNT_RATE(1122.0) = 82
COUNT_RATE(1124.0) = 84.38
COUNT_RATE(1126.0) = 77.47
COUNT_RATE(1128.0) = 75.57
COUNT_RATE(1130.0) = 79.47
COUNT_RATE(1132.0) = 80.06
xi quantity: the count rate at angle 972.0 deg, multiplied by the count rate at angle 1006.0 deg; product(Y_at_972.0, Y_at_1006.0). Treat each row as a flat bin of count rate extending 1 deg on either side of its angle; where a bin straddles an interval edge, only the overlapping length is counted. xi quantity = 6686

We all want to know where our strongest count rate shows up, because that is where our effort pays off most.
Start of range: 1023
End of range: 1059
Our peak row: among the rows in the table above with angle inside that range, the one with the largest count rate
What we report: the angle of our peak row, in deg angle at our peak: 1046.0 deg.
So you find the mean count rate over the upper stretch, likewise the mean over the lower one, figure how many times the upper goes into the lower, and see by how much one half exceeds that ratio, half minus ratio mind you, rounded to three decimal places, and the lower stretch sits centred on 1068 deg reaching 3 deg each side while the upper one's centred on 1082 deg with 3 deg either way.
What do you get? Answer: -0.436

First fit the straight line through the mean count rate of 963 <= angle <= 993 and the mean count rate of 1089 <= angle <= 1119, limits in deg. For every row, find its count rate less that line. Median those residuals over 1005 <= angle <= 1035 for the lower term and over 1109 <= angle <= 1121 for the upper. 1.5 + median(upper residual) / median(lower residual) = 2.3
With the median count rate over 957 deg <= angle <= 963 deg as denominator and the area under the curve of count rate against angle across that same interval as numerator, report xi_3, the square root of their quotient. 2.5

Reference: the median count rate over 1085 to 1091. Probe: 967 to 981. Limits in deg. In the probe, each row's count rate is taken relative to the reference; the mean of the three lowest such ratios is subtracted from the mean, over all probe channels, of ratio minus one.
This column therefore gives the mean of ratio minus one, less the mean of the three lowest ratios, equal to -0.969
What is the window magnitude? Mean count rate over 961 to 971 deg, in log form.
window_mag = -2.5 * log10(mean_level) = -4.78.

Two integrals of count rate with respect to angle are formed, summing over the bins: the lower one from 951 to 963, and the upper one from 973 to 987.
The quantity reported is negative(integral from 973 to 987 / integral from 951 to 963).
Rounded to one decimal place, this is -1.3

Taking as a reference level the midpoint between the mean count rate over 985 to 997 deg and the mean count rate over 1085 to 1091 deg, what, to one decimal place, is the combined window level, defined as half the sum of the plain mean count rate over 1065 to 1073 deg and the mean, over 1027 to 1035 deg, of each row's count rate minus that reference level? 35.3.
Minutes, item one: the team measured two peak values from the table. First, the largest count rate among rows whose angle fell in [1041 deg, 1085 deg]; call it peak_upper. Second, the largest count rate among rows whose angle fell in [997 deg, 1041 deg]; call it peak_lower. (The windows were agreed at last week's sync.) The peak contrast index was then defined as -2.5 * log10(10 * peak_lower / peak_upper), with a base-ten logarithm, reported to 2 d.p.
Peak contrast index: -2.44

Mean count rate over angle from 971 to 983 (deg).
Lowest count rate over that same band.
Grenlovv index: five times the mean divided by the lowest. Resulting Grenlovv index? 5.25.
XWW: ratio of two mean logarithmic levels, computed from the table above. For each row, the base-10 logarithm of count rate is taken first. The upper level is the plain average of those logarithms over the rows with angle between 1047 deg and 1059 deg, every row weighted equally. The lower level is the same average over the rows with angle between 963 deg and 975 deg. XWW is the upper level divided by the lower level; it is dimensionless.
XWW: 1.00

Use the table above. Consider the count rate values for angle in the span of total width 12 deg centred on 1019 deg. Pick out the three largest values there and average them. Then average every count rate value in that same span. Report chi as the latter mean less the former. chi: -3.0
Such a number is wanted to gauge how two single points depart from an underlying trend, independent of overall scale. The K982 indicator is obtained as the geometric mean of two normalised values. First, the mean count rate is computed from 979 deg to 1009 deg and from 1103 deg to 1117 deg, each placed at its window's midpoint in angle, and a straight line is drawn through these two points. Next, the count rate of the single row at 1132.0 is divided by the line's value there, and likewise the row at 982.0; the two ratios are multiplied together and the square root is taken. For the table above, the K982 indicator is 1.02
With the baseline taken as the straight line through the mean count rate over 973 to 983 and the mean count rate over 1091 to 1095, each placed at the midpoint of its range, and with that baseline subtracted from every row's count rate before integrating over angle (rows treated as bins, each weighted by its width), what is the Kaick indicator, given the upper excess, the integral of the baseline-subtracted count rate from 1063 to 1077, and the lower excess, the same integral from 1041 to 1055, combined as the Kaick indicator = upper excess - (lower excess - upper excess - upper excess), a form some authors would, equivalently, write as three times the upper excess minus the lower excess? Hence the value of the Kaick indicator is -269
